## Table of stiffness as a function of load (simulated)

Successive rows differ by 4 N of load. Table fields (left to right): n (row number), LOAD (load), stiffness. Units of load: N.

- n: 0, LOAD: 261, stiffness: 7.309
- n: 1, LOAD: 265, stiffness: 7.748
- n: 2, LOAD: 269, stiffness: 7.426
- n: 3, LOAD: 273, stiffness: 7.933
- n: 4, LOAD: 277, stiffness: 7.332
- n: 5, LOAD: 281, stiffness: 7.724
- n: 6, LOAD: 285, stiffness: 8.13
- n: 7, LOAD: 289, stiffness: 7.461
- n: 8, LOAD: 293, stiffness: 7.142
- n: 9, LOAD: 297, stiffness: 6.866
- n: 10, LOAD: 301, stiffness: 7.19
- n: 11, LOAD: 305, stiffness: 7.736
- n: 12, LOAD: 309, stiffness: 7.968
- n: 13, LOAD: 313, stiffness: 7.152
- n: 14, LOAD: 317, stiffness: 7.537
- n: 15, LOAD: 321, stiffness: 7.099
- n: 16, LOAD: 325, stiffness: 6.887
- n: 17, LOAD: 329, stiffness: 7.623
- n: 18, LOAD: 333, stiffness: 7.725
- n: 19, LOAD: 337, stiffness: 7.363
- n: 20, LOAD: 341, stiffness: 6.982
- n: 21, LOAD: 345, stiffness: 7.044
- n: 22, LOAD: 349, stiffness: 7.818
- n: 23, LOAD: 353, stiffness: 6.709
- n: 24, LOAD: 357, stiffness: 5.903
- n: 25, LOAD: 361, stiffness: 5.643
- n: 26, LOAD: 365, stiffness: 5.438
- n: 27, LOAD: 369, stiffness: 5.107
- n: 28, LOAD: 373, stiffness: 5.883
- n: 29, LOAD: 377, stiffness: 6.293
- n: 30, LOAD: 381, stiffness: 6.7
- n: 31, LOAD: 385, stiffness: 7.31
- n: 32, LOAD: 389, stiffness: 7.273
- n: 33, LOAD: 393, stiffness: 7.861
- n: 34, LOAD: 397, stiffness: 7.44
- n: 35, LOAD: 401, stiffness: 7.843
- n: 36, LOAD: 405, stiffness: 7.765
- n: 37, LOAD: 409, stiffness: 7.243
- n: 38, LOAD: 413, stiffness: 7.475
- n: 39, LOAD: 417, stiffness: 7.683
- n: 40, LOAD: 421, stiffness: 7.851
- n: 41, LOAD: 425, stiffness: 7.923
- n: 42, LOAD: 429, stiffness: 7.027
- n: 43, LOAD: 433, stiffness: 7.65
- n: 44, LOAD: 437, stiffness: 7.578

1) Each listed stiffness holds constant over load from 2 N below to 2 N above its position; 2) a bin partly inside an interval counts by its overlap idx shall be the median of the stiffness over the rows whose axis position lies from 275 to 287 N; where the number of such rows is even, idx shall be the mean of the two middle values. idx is 7.72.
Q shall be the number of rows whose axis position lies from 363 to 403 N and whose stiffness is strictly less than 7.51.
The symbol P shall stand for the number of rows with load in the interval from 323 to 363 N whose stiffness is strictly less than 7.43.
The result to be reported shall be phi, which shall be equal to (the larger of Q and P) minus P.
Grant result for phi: 1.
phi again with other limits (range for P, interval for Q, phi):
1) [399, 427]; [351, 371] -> 4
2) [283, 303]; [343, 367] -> 2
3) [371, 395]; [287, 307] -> 0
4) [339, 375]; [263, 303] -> 0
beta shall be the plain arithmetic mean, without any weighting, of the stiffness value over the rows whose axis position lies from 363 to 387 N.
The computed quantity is 6.12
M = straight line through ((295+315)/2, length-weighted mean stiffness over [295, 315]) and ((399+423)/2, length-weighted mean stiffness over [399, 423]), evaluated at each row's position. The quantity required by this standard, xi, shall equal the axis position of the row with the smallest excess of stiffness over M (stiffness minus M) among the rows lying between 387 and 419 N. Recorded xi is 409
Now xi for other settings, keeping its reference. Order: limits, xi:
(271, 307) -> 297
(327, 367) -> 365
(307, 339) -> 325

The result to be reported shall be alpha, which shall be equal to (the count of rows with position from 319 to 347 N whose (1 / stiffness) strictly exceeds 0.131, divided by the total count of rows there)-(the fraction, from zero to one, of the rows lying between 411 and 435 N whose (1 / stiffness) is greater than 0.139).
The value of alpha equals 0.7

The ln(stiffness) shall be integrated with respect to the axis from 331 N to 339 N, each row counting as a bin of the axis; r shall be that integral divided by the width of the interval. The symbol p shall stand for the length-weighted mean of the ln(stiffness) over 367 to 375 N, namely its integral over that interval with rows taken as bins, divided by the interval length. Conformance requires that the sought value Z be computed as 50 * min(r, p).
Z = 85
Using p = 1.70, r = 2.02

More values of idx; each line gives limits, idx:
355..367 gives 5.64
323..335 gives 7.62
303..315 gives 7.74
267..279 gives 7.43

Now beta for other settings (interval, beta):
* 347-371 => 6.10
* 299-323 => 7.45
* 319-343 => 7.28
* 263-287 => 7.72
